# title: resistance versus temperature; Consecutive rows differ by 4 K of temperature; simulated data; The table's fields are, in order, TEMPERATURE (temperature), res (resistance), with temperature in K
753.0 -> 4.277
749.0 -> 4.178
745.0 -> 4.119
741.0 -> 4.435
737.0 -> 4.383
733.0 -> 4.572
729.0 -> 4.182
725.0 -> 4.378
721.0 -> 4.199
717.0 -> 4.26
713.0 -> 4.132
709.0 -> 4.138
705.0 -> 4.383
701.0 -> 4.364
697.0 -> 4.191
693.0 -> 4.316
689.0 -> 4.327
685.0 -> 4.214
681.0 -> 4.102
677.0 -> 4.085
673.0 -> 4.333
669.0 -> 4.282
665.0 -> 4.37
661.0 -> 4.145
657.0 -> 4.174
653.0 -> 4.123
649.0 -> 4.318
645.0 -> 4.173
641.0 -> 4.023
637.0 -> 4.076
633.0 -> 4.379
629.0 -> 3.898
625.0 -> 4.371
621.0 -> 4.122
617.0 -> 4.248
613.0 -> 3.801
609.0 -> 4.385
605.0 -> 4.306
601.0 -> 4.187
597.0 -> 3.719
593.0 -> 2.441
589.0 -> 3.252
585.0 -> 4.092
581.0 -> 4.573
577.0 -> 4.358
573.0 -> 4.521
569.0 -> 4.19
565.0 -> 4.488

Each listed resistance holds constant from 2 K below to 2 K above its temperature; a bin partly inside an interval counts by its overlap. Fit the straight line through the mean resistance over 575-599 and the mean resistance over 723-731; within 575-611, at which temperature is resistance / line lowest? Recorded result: 593.0 K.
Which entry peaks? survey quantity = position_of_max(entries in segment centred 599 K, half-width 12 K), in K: 609.0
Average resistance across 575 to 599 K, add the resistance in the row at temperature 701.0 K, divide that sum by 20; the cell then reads 0.405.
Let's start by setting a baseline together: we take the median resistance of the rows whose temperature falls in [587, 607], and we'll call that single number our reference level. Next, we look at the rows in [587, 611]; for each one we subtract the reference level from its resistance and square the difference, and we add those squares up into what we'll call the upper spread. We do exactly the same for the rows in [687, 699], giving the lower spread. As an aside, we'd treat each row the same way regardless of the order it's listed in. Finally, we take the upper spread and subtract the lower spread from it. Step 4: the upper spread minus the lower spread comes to 1.9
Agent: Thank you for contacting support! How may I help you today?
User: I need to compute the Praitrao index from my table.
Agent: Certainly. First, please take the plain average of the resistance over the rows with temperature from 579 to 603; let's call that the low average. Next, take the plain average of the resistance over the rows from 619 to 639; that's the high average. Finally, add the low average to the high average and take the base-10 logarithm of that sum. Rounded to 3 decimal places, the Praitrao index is 0.897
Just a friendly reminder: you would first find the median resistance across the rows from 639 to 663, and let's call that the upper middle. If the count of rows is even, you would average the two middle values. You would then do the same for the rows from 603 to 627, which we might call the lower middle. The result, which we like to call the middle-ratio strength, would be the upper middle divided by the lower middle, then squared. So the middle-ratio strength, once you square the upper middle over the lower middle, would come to 0.95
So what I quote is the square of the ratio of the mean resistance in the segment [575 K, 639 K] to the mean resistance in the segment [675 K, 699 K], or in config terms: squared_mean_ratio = 0.910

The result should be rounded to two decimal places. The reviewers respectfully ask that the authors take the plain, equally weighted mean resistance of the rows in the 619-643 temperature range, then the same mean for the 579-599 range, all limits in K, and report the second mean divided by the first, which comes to 0.87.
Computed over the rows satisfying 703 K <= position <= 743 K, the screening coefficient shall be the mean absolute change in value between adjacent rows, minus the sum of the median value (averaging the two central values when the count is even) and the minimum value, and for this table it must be -8.3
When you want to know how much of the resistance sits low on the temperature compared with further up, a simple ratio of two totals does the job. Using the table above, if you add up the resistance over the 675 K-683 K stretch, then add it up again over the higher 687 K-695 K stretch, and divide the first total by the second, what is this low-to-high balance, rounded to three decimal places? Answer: 0.947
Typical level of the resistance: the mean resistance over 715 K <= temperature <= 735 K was 4.32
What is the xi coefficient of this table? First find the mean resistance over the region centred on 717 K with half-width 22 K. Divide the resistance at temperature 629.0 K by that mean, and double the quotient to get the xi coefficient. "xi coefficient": 1.8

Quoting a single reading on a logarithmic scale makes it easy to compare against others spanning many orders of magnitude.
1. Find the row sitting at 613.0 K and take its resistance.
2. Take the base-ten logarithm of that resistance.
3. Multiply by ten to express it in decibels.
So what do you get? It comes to 5.80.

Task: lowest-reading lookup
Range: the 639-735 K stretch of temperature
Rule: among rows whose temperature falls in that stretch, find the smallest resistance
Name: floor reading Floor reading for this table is 4.023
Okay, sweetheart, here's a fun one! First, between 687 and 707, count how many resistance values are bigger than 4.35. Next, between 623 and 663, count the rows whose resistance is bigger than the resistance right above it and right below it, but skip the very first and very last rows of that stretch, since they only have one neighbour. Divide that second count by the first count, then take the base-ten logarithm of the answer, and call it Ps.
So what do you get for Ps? 0.2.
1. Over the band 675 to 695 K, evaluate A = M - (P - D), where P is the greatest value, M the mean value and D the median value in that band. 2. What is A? 4.10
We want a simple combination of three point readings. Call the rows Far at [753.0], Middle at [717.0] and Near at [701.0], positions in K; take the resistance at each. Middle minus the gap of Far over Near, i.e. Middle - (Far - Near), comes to 4.35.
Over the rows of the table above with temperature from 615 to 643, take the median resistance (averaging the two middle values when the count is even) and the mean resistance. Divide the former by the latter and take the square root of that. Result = 1.00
